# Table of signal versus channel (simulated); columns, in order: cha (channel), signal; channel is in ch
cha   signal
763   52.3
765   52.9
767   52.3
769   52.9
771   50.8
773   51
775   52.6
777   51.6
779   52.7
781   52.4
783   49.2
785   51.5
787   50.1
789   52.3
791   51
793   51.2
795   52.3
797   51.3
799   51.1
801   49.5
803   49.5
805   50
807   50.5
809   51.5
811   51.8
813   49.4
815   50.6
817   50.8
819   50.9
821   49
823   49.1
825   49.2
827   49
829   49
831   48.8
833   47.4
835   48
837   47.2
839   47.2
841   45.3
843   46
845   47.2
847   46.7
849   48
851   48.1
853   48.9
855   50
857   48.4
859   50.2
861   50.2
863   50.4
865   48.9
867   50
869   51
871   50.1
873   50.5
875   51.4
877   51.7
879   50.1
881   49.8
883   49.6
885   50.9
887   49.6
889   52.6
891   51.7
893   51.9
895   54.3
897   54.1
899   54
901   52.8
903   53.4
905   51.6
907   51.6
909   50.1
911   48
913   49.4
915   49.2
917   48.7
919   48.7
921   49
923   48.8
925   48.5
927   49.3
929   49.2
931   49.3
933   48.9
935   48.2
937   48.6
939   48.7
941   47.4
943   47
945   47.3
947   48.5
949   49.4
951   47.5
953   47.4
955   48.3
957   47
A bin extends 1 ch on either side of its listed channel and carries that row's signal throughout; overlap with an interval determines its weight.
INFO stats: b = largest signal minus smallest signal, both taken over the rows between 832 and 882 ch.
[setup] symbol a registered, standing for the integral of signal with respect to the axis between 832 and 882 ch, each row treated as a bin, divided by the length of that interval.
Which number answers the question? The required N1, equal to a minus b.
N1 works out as 42.5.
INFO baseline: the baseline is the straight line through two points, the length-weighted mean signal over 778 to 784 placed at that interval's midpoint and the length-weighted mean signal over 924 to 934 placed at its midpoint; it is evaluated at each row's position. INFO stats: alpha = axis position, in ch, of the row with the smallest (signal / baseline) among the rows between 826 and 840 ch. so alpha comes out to 837 ch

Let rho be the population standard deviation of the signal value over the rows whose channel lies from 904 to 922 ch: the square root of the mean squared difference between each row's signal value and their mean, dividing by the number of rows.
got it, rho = 1.20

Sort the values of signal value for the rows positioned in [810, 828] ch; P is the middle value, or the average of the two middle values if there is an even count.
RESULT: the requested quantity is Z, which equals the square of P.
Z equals 2440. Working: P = 49.4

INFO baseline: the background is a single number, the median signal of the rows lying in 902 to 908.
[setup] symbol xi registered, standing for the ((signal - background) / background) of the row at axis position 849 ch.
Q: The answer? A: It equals -0.07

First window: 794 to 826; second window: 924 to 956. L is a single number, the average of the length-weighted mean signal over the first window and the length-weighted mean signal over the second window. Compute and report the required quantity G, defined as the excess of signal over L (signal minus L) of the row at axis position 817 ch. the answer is 1.4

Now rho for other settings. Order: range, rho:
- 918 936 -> 0.35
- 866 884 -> 0.70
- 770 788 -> 1.11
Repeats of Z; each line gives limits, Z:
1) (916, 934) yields 2391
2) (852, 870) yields 2500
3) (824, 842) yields 2304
